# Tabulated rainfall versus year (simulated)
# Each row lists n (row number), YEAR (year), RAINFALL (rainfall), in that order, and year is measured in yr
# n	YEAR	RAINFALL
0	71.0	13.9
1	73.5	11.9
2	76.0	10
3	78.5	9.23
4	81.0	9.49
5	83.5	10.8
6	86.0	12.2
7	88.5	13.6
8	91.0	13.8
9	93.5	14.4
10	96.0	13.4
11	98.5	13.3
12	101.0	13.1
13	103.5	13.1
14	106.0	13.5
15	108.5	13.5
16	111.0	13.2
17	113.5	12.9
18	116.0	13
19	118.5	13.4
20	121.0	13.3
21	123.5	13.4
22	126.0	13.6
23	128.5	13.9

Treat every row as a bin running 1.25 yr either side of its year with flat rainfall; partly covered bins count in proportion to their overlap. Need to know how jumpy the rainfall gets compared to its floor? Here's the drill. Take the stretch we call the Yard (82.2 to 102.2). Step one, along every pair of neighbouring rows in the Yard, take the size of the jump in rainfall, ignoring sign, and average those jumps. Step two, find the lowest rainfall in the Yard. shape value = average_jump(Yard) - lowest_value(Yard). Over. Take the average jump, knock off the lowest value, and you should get -10.1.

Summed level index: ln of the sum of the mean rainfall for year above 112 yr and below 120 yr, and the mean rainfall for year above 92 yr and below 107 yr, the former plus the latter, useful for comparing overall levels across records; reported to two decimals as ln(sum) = 3.28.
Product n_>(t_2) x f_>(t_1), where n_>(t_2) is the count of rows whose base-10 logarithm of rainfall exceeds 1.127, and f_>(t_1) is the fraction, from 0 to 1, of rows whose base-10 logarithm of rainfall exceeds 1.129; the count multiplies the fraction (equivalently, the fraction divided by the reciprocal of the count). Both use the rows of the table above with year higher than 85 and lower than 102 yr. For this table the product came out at 1.7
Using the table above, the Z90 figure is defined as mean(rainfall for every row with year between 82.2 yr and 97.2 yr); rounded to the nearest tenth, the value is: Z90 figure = 13.0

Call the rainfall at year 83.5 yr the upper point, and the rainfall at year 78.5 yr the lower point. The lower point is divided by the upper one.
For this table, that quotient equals 0.85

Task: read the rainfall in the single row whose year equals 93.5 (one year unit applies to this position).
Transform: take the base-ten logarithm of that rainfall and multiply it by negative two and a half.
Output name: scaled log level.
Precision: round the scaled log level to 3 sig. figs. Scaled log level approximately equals -2.90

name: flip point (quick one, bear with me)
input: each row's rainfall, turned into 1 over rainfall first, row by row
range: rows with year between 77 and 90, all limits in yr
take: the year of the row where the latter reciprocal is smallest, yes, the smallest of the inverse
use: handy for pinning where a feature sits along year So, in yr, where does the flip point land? 88.5 yr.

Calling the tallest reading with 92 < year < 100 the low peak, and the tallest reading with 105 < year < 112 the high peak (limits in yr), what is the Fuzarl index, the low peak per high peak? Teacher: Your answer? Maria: 1.07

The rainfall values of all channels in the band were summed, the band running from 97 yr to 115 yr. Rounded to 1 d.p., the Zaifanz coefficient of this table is 92.6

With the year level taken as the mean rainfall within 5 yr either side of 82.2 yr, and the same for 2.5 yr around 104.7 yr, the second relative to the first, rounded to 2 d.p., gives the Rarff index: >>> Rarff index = 1.28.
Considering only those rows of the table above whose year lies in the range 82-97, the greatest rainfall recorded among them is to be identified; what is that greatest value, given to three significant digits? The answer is 14.4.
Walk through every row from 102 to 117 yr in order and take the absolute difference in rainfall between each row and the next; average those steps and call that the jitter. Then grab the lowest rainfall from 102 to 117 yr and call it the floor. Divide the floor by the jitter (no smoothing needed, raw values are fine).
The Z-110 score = 59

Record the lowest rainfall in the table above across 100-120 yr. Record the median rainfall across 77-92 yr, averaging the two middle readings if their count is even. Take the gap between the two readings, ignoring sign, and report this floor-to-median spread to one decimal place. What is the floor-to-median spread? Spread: 1.4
